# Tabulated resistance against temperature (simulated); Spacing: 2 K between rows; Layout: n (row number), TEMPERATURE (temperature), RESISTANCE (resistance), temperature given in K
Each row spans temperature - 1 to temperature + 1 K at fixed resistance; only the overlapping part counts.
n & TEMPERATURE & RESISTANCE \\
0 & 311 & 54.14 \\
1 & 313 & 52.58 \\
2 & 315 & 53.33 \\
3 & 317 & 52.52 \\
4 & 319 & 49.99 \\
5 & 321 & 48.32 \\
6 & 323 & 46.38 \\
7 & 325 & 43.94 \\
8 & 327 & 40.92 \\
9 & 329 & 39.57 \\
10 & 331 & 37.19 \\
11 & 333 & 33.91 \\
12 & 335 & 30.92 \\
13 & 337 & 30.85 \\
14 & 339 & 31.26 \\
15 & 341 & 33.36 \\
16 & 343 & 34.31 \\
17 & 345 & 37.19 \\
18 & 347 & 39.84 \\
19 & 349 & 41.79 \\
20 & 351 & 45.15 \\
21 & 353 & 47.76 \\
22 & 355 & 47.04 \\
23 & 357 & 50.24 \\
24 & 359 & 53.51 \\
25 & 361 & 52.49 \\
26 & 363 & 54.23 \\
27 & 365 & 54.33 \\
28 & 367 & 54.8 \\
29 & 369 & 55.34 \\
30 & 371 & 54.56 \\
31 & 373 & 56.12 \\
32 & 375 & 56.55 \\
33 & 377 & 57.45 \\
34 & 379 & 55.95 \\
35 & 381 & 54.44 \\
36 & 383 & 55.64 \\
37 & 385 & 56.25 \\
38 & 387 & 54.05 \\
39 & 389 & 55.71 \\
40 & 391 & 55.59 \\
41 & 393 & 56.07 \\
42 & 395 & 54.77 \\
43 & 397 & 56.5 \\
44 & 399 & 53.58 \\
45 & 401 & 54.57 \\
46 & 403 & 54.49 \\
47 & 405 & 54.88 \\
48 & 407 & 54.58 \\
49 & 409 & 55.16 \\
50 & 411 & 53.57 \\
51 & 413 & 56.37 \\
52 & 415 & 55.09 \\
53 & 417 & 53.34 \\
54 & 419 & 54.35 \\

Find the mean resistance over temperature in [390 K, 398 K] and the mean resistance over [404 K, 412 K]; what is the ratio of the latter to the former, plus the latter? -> 55.5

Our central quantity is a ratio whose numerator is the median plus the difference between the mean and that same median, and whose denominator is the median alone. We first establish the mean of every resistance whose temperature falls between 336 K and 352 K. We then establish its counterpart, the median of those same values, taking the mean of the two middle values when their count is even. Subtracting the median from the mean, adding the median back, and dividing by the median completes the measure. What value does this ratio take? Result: 1.03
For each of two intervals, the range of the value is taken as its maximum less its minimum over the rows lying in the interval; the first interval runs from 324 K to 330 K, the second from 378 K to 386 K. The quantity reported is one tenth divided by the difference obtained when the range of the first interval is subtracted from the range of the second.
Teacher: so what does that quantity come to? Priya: -0.039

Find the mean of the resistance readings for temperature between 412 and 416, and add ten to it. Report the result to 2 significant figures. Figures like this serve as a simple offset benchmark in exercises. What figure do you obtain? 66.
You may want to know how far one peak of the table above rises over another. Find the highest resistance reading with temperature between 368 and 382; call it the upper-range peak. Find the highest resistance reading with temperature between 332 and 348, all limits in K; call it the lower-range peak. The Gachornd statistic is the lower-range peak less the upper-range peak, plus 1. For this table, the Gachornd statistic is -17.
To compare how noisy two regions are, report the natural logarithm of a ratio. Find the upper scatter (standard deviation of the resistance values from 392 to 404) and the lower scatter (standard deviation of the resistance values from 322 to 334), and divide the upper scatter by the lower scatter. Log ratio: -1.42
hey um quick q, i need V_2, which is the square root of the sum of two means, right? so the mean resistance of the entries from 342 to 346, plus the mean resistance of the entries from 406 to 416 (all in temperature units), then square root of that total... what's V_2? 9.5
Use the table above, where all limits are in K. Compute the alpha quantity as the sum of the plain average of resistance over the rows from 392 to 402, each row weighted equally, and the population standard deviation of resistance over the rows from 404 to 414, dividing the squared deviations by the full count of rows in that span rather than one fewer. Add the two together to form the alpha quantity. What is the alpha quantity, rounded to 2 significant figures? 56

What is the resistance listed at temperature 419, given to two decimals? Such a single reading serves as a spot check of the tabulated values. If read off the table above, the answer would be 54.35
